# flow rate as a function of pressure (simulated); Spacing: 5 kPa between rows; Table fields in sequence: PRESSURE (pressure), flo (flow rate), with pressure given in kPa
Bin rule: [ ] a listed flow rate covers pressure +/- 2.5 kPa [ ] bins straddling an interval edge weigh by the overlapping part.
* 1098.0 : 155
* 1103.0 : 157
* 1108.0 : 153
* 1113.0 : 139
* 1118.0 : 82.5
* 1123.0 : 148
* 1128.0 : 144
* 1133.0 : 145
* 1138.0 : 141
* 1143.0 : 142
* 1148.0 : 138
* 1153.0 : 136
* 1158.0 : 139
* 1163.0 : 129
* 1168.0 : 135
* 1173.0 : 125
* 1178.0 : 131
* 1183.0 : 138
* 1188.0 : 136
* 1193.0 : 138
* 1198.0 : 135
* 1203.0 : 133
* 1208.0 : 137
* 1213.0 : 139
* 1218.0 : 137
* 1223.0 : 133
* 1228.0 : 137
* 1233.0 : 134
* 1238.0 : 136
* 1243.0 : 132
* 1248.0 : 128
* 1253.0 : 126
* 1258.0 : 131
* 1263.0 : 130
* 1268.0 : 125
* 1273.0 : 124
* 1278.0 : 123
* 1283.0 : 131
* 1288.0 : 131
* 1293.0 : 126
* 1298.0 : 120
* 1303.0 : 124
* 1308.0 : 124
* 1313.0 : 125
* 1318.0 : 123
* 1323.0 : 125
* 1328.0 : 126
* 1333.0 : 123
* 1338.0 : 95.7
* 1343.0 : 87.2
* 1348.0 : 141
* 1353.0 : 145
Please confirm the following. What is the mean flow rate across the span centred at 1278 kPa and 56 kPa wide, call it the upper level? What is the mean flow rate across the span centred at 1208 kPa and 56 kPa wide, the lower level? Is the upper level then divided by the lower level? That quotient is 0.929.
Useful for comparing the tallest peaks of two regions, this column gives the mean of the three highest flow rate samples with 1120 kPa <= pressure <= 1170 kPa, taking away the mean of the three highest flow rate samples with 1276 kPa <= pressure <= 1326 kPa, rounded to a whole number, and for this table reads 16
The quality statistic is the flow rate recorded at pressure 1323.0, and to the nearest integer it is 125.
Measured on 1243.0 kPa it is 132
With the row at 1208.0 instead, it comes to 137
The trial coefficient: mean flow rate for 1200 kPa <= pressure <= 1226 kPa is 136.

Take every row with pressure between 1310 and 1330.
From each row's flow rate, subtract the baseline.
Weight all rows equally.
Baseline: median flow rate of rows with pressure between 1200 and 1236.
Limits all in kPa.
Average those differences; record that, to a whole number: -12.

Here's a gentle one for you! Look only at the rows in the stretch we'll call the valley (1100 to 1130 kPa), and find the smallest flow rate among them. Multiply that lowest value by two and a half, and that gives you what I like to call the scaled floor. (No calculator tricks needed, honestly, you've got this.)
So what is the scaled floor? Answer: 206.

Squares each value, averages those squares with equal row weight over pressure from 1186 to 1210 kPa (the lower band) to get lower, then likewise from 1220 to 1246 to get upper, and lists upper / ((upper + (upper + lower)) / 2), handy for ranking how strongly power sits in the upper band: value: 0.662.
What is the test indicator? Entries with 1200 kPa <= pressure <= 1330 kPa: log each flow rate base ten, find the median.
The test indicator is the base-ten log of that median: 0.324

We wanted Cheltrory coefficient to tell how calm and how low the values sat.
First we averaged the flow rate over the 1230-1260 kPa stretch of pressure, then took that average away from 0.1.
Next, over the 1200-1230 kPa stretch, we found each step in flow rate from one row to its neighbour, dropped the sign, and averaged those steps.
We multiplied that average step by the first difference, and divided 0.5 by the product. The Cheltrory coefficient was -0.0012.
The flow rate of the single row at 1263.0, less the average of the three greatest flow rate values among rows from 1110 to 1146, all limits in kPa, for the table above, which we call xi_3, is -16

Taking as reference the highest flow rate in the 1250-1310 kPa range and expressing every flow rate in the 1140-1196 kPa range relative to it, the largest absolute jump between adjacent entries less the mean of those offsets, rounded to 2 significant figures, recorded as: 5.8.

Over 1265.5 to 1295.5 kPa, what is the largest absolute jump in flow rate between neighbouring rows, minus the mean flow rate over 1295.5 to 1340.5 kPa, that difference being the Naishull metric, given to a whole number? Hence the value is -113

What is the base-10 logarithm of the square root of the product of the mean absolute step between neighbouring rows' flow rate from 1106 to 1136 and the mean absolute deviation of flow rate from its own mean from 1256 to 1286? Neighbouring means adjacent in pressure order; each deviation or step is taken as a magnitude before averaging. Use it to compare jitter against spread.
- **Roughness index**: 1.0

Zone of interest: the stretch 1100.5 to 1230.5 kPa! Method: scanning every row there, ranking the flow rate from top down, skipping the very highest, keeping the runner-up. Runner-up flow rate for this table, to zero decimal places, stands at 153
